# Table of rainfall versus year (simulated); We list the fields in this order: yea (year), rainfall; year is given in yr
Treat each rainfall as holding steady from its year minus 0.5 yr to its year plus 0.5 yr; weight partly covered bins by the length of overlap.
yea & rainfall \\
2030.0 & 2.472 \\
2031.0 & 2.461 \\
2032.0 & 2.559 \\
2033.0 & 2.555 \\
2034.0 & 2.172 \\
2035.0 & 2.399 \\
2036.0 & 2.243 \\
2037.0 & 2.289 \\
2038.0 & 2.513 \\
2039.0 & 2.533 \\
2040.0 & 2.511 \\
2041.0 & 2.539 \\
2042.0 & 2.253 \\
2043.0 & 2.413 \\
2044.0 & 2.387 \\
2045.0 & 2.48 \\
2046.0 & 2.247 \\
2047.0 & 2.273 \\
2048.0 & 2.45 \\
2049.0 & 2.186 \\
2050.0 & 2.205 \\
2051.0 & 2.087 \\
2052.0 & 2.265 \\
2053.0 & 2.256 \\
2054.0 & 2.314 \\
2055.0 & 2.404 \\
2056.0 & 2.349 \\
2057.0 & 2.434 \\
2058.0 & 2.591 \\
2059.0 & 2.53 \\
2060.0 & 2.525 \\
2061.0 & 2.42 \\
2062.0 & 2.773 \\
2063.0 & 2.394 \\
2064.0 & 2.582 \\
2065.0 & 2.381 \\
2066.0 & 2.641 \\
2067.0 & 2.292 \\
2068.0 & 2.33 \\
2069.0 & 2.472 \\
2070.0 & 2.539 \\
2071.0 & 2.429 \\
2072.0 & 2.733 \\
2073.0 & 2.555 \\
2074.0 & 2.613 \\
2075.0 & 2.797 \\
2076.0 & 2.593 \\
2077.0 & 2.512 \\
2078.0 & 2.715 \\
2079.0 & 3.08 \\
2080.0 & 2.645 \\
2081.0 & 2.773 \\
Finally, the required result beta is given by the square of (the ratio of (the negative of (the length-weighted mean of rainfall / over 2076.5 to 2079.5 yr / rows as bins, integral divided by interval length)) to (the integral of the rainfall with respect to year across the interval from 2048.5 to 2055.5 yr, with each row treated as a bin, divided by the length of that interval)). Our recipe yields 1.52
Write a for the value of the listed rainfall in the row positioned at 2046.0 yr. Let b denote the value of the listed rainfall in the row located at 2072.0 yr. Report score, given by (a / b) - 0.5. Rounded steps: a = 2.247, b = 2.733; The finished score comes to 0.322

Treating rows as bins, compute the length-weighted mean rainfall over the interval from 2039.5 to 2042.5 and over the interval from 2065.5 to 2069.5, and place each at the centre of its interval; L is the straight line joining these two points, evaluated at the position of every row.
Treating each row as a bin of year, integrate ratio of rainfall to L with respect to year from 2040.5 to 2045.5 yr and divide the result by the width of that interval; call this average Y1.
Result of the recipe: 0.992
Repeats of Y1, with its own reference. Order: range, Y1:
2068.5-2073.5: 1.046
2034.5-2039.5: 0.984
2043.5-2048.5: 0.973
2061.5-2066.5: 1.049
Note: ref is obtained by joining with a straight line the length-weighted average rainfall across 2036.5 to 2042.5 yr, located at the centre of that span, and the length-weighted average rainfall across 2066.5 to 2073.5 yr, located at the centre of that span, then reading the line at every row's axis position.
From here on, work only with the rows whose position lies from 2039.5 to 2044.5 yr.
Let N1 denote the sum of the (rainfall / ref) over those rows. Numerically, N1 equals 4.95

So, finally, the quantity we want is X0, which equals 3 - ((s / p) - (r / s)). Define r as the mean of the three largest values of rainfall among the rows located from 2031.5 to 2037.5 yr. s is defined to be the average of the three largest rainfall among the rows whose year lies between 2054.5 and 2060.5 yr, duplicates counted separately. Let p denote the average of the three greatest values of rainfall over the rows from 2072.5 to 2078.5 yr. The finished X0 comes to 3.04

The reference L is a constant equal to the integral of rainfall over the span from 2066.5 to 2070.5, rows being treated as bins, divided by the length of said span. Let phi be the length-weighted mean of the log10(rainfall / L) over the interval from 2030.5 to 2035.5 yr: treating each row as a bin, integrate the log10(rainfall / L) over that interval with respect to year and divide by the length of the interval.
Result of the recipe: 0.003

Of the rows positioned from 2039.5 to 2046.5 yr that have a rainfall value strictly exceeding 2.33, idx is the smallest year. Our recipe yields 2040.0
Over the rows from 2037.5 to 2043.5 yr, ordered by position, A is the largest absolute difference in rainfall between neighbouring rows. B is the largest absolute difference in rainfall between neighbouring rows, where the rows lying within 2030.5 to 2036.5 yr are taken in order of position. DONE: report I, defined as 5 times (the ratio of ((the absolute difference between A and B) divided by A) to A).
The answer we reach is 6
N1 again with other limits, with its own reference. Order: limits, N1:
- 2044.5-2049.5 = 4.75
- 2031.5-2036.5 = 4.90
